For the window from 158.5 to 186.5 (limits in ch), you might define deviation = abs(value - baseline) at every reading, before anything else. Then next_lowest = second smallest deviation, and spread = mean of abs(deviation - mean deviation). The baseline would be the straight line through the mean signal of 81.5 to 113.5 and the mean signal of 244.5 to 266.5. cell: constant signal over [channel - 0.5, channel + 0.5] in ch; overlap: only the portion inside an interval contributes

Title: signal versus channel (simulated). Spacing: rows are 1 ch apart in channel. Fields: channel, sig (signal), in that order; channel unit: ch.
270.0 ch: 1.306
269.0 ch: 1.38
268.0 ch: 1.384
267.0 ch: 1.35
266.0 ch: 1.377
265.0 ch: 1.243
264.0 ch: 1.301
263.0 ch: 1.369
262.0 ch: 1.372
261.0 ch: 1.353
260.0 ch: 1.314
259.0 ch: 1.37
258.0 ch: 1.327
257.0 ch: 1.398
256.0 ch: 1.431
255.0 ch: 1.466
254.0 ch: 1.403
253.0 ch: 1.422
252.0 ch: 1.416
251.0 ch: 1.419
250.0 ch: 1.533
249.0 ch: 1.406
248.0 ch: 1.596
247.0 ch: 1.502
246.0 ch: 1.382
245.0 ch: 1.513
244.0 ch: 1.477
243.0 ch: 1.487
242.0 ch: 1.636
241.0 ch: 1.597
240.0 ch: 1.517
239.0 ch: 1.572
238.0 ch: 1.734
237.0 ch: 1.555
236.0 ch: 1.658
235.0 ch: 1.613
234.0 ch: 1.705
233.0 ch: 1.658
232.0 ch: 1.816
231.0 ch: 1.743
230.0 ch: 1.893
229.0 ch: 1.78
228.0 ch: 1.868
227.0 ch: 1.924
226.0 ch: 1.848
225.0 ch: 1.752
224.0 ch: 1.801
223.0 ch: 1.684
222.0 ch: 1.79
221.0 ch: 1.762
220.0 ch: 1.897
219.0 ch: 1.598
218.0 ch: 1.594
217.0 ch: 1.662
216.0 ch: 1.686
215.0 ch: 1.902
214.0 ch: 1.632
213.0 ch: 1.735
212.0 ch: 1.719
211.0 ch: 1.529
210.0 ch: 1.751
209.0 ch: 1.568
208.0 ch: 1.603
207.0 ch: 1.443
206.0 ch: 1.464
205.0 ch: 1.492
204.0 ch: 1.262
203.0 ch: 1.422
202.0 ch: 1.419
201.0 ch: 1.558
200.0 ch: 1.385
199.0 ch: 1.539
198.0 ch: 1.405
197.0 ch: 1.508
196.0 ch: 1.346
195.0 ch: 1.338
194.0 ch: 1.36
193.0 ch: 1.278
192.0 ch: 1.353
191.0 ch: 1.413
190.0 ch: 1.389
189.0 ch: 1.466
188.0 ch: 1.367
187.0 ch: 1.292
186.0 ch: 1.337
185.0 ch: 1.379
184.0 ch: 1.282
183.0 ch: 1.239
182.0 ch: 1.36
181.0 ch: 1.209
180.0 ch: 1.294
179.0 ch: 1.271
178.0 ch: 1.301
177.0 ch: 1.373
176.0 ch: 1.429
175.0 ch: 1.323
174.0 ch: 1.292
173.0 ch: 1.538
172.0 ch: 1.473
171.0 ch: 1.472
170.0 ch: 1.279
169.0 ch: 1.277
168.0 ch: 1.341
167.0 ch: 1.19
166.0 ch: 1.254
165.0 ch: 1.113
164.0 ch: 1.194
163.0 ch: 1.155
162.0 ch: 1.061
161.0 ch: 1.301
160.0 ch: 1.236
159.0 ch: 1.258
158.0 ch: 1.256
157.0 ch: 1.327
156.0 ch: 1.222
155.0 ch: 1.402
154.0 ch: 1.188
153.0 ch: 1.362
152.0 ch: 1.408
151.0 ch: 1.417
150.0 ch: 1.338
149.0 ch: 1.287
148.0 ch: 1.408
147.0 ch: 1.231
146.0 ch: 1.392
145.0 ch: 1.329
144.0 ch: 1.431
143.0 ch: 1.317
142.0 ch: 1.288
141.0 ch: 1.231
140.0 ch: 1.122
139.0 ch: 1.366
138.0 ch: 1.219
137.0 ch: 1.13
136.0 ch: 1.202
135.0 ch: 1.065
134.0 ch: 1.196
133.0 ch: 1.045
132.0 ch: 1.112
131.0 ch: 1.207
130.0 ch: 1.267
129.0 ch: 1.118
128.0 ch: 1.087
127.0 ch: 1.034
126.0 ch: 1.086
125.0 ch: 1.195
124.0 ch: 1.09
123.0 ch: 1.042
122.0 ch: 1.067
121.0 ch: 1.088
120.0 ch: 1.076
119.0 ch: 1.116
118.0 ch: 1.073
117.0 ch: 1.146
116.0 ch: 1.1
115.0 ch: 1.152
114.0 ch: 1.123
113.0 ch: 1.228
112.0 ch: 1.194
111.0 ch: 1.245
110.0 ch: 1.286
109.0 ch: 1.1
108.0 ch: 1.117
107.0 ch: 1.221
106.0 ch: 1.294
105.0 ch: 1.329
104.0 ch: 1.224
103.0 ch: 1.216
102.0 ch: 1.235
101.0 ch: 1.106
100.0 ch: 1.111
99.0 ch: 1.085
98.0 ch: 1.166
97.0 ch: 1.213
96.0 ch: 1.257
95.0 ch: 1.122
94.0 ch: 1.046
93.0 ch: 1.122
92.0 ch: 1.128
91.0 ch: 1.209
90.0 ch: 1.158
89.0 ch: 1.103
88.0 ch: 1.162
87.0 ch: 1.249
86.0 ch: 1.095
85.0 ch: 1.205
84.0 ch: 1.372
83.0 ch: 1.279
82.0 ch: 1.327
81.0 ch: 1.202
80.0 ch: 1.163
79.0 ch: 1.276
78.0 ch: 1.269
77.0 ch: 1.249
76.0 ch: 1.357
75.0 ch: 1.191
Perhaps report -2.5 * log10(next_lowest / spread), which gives 2.8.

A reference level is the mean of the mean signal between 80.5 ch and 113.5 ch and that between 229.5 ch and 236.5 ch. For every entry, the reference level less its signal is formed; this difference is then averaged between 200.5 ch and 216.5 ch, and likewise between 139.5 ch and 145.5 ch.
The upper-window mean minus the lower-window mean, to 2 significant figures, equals -0.29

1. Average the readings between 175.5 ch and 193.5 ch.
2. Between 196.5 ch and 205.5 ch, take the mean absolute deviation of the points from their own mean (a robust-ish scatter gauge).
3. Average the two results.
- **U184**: 0.704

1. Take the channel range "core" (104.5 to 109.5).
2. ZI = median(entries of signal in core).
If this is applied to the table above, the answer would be 1.22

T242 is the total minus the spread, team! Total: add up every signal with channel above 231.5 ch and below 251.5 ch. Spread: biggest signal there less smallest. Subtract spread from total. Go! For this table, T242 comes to 31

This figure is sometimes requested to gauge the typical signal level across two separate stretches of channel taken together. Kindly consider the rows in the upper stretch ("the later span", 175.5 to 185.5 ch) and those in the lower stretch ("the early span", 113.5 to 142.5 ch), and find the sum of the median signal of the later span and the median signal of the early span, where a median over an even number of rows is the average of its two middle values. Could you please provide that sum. 2.4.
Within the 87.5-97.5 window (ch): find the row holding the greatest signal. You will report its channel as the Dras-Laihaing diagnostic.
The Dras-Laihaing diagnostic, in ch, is 96.0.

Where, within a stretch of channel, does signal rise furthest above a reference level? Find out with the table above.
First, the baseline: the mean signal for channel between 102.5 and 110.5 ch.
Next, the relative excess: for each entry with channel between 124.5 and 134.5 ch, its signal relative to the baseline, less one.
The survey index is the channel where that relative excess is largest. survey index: 130.0 ch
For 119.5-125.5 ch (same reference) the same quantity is 125.0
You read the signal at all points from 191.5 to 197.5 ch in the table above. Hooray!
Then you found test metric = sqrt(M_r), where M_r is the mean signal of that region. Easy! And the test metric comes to 1.17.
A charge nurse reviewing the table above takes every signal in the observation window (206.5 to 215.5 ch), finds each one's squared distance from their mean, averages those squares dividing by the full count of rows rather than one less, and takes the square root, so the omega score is 0.13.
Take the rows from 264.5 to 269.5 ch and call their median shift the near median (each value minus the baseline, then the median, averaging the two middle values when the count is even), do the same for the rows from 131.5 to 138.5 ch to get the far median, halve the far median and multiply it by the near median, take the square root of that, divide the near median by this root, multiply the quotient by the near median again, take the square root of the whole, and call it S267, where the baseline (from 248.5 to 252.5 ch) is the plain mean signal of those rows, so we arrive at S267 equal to 0.21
